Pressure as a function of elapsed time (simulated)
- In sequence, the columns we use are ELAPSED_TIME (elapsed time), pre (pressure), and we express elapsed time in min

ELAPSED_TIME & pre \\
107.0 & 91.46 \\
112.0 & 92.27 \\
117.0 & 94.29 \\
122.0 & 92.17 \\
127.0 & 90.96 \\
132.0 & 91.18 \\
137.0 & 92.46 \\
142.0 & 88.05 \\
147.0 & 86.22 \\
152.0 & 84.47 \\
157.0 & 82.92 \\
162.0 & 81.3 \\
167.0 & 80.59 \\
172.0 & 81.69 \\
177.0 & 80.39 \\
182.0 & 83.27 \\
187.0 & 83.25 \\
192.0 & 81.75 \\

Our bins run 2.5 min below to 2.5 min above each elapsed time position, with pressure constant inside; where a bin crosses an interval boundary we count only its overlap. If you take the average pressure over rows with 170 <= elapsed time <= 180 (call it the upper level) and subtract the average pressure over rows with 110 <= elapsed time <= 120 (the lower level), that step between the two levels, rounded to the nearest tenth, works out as -12.2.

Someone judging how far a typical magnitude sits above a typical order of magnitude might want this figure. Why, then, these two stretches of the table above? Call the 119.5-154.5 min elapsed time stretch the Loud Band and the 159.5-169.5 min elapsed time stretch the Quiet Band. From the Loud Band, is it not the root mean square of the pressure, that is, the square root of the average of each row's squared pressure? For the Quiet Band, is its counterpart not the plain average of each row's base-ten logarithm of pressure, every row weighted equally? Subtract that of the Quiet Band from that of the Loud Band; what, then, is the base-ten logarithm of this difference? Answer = 1.94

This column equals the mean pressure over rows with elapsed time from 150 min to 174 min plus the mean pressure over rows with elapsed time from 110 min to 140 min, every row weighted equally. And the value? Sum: 174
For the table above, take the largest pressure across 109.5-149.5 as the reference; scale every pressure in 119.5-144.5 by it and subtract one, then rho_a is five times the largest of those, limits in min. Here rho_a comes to -0.10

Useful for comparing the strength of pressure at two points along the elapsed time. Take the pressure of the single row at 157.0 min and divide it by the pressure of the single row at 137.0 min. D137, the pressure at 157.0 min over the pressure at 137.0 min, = 0.897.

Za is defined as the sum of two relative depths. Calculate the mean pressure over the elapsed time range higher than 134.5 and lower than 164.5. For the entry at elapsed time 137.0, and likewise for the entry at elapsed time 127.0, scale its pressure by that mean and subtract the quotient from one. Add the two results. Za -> -0.14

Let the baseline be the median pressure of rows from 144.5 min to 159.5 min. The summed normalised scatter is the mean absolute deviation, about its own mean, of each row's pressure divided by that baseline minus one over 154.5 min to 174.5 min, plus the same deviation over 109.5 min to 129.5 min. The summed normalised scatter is 0.019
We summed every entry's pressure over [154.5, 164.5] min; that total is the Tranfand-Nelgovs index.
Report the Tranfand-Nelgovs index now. 164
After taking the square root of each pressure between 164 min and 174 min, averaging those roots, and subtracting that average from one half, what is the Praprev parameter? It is -8.51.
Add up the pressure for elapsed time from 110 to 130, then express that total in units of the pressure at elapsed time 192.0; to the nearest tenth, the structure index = 4.5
